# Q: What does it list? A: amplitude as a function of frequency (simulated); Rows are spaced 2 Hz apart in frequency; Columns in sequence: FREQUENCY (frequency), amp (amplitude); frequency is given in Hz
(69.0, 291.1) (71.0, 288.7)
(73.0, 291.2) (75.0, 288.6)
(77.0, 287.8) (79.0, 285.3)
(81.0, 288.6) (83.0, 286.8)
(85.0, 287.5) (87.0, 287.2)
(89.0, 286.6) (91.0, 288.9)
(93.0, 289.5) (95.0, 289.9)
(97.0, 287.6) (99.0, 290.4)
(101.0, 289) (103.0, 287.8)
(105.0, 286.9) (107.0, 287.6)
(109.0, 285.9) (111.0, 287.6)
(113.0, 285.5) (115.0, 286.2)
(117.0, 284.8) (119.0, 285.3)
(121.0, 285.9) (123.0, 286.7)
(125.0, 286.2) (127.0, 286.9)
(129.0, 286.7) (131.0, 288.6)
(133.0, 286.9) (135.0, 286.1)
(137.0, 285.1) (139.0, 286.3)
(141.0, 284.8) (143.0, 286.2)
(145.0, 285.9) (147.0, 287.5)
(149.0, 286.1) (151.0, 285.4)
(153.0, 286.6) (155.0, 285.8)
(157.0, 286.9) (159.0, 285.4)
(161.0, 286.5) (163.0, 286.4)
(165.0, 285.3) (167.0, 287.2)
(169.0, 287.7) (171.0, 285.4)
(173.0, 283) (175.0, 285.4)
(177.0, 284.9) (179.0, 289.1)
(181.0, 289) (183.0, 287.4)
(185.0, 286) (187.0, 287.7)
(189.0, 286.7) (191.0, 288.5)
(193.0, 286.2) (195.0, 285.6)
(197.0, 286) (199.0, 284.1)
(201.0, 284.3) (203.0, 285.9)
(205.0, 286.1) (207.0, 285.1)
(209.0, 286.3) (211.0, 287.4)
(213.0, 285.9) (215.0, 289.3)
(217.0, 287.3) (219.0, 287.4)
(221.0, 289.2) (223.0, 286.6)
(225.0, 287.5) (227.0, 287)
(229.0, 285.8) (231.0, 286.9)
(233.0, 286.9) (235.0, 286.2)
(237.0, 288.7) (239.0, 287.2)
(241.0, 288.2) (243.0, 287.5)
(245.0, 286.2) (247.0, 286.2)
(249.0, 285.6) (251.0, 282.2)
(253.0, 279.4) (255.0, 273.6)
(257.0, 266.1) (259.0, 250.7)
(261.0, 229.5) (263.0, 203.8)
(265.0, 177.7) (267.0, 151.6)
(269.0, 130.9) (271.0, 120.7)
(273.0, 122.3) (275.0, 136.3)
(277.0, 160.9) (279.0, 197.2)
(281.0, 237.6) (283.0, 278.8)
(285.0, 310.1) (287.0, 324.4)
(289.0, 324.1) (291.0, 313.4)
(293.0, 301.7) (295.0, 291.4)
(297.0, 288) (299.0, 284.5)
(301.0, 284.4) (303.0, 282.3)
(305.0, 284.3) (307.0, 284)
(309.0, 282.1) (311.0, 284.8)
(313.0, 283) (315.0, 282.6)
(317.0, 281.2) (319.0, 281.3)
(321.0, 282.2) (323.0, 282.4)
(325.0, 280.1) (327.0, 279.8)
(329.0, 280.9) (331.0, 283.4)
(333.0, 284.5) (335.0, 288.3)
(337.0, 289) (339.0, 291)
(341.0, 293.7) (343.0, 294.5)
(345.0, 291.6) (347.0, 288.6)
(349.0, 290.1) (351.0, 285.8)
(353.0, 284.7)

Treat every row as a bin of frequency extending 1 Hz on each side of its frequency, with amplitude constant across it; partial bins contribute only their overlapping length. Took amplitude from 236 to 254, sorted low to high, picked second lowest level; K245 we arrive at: 282.2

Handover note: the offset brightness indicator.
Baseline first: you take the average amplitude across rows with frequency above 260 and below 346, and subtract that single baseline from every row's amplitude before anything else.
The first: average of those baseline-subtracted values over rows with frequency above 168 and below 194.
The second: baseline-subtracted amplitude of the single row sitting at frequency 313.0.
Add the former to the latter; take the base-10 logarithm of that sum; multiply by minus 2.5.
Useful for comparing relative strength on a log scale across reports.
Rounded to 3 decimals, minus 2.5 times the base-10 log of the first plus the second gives -4.284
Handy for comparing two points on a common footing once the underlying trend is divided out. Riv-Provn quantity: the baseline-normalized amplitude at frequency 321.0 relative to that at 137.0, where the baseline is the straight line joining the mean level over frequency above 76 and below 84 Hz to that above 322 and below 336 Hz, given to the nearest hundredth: 1.00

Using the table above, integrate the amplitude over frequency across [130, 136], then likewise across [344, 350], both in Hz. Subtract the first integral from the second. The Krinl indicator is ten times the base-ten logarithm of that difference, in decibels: 12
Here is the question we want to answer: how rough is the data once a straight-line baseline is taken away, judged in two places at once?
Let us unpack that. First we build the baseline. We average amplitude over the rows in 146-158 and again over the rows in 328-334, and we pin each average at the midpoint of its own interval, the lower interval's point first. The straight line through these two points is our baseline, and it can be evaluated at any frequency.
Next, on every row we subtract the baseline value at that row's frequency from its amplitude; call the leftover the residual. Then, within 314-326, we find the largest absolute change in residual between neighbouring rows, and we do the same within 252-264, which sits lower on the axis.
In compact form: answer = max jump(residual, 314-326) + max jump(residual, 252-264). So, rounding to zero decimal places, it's 28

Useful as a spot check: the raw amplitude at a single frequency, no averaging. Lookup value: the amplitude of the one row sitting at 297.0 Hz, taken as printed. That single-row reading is 288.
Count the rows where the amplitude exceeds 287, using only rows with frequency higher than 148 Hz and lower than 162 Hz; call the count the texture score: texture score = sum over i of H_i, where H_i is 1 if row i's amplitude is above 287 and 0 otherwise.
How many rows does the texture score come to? 0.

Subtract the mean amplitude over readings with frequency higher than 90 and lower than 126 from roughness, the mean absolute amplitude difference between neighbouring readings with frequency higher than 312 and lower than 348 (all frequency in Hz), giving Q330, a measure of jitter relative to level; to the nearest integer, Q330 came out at -286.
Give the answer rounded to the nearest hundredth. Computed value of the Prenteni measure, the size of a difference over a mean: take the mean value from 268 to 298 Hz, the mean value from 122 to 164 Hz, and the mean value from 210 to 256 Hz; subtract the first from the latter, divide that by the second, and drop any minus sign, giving 0.18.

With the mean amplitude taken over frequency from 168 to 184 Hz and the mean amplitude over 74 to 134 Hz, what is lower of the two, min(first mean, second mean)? 286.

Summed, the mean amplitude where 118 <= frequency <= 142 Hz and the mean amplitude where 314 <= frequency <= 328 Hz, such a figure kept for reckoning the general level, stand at 568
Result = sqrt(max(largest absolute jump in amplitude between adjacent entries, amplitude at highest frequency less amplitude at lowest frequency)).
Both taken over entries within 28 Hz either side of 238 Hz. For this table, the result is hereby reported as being 5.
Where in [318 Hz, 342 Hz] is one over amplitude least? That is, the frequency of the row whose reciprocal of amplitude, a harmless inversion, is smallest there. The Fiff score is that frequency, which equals 341.0 Hz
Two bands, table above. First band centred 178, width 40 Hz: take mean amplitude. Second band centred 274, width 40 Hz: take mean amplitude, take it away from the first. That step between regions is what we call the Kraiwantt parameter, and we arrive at 61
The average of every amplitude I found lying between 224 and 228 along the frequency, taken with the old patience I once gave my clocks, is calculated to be 287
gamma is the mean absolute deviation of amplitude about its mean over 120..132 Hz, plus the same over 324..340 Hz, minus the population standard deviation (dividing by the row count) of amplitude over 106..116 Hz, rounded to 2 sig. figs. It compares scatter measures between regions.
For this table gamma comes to 3.3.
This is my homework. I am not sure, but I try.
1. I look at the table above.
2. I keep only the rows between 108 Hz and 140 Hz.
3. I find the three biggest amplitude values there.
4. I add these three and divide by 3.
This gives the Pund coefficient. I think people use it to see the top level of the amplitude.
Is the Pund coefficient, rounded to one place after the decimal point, 287.7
